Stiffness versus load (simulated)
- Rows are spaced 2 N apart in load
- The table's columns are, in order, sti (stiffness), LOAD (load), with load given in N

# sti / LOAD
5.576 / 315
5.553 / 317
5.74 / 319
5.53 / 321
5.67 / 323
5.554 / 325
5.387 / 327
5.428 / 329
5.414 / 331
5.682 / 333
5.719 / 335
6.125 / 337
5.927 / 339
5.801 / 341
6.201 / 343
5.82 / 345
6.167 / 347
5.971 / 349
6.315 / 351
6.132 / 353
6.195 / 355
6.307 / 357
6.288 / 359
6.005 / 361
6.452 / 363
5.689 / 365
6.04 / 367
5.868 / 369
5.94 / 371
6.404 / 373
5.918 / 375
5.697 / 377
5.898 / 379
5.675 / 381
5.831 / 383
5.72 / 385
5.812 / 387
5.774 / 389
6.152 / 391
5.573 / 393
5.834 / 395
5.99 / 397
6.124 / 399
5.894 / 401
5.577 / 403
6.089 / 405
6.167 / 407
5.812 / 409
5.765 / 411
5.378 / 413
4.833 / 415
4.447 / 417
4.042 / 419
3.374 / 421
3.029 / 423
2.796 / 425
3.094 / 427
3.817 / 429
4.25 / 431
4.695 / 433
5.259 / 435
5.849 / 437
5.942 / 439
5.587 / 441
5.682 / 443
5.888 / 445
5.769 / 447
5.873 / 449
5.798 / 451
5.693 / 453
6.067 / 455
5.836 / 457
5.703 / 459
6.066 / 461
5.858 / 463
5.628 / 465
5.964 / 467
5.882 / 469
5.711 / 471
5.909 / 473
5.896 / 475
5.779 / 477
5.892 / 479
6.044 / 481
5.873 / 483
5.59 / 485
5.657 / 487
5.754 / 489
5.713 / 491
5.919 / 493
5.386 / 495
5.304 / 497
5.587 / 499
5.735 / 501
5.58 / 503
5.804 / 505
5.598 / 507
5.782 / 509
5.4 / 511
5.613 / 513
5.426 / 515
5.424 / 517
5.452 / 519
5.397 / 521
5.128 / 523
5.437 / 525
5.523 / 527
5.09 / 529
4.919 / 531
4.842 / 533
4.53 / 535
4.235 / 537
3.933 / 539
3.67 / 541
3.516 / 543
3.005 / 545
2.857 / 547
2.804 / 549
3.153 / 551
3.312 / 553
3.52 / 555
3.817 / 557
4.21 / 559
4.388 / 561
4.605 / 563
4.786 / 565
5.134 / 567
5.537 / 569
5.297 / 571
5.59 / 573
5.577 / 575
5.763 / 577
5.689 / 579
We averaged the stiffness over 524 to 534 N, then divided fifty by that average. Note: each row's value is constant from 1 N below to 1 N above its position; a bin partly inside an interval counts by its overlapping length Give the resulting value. 9.69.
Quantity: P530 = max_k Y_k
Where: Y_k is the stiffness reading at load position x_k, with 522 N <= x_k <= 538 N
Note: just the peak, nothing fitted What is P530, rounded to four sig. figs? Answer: 5.523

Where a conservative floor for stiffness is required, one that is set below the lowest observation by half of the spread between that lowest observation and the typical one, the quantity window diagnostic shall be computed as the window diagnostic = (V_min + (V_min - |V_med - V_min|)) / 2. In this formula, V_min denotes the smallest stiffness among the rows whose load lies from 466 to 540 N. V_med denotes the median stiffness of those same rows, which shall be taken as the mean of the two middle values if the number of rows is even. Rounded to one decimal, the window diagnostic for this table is 3.1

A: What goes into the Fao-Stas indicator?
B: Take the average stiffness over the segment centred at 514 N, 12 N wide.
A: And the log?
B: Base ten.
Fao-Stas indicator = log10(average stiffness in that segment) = 0.742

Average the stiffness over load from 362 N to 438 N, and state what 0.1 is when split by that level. 0.0188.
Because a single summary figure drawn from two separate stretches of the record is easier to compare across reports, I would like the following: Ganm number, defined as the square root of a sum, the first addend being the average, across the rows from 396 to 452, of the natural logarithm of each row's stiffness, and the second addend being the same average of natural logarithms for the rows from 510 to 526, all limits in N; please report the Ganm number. 1.81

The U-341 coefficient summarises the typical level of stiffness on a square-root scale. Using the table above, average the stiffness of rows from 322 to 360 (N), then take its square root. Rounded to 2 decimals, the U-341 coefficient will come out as 2.43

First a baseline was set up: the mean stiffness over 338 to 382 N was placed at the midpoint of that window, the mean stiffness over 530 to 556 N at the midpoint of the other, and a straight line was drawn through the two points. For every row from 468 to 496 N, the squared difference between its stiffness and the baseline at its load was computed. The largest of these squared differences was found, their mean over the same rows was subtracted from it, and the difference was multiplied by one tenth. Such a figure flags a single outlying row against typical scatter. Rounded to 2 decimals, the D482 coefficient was 0.08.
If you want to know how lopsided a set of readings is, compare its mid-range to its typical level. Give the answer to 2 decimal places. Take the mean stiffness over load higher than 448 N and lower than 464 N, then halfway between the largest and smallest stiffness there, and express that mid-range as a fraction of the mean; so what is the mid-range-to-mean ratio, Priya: 1.00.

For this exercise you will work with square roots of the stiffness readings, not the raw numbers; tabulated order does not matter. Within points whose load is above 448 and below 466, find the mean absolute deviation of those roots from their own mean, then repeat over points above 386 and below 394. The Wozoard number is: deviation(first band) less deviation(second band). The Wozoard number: -0.009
